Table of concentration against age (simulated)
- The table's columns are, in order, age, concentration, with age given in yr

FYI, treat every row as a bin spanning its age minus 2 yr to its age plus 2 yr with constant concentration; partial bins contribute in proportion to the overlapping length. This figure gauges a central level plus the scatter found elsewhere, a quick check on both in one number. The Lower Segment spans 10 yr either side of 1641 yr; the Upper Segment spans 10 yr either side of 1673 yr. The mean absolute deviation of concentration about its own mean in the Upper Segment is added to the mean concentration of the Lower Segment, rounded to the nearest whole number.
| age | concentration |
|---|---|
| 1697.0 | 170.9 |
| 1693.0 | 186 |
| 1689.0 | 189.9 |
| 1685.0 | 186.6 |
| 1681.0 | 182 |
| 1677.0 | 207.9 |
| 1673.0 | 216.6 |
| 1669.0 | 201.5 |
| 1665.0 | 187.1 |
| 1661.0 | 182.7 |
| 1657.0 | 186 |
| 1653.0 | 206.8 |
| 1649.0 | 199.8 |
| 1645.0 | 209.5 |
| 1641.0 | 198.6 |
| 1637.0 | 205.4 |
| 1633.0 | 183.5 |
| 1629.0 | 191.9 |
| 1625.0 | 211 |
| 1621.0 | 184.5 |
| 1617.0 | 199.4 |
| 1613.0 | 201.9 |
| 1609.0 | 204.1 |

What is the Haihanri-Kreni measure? 211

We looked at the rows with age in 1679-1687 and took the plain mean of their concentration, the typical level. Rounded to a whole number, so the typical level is 184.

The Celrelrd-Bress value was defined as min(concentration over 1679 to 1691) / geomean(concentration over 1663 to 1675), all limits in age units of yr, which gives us 0.90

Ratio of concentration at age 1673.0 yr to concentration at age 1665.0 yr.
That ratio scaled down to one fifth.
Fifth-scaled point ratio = 0.232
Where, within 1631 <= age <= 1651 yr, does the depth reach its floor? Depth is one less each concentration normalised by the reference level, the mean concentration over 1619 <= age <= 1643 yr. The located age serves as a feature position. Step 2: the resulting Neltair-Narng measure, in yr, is 1645.0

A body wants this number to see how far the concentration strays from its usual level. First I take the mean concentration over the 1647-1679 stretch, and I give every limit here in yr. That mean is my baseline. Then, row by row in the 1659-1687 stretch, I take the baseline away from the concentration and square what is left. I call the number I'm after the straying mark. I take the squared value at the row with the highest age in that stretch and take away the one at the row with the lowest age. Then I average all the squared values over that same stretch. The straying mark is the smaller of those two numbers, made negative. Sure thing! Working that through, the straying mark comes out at 108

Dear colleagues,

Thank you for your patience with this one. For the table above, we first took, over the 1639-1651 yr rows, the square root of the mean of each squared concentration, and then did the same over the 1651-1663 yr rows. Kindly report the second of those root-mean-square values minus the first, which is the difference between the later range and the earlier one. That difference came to -11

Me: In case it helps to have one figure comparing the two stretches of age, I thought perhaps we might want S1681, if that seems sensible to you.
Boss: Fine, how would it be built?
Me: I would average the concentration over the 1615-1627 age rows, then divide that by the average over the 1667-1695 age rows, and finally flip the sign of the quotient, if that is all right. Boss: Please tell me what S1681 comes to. -1.013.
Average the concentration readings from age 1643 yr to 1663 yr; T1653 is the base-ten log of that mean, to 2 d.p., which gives 2.29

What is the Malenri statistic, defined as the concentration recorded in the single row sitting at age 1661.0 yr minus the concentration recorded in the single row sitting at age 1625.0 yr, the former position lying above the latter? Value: -28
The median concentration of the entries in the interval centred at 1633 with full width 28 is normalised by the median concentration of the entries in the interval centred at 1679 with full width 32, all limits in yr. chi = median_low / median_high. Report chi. 1.05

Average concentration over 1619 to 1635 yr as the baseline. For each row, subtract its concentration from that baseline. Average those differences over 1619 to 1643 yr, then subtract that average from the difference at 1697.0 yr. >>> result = 25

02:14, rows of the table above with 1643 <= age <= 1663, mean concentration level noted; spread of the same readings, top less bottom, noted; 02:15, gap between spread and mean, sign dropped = 170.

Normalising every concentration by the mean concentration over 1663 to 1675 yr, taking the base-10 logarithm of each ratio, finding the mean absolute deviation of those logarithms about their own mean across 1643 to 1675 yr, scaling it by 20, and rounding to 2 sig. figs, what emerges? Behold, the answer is 0.45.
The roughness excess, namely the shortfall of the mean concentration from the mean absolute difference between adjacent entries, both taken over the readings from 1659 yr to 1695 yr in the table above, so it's -183.3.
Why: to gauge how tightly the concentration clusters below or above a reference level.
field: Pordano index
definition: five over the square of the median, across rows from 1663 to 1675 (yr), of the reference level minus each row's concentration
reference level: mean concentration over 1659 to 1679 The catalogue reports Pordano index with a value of 0.91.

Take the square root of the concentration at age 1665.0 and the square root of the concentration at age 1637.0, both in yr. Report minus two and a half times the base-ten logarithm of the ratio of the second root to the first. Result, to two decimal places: -0.05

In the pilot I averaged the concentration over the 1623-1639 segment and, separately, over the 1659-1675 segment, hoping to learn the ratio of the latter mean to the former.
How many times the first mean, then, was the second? 1.00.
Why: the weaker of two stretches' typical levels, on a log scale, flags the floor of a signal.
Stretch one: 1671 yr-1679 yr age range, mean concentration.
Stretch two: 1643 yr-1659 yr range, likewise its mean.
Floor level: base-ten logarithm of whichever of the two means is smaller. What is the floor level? 2.30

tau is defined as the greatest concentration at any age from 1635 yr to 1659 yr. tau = 209.5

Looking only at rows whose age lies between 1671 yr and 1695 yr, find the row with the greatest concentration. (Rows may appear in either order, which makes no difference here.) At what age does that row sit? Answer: 1673.0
